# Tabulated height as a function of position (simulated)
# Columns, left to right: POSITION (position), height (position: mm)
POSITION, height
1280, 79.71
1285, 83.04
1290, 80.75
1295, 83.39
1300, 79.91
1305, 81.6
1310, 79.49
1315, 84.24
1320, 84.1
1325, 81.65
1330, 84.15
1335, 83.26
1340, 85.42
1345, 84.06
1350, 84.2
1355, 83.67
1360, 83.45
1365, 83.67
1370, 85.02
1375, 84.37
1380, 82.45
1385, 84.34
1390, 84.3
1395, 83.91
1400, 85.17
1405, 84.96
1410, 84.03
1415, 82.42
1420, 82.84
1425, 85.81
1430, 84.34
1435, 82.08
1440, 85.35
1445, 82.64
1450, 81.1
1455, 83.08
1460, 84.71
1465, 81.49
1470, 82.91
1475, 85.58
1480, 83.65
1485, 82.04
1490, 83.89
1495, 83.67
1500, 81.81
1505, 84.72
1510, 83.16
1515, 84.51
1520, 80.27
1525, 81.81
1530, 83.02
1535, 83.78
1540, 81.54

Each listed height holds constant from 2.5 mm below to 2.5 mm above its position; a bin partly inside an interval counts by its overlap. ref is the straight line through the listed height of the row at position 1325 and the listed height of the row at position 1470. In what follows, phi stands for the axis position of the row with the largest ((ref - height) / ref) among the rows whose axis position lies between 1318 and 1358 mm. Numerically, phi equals 1325 mm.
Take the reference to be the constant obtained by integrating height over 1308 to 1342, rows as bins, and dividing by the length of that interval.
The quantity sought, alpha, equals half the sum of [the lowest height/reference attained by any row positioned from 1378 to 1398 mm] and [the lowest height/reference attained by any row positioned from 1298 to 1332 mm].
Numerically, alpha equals 0.973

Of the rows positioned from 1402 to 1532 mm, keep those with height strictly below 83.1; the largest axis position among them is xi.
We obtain 1530 mm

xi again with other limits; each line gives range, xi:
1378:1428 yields 1420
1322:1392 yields 1380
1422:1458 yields 1455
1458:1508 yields 1500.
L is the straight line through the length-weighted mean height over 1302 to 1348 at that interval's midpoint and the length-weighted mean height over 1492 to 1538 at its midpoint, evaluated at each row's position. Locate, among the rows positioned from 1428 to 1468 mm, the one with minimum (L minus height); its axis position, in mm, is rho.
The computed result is 1440 mm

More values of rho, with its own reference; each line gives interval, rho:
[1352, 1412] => 1400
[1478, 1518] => 1505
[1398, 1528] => 1425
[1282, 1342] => 1340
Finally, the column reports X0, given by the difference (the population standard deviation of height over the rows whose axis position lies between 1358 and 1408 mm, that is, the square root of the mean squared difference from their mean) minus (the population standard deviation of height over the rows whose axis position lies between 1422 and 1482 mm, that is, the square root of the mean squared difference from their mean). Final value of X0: -0.7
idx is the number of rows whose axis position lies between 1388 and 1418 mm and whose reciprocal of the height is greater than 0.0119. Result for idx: 3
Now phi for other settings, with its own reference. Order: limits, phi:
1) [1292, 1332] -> 1310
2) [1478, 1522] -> 1520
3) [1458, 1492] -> 1465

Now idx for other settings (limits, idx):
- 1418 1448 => 3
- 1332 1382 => 5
